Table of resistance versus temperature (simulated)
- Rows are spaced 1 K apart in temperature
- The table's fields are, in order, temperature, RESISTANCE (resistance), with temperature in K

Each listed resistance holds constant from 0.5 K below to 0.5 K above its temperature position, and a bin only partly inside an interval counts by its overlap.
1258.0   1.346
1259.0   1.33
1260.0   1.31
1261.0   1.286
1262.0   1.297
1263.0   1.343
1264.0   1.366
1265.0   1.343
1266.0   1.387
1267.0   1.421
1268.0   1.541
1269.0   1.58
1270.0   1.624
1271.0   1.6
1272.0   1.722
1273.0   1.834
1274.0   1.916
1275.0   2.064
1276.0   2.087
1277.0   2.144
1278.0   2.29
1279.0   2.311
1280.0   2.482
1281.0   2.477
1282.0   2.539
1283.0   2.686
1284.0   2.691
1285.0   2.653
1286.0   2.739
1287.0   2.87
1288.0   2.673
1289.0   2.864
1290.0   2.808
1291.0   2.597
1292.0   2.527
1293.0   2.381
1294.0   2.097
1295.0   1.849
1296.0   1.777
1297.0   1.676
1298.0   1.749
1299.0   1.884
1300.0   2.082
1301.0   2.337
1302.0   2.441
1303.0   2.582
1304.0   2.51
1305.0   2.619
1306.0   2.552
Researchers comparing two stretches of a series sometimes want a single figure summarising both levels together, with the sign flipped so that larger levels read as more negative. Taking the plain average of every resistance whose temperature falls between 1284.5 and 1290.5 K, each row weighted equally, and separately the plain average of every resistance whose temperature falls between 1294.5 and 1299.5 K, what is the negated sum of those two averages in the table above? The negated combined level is -4.6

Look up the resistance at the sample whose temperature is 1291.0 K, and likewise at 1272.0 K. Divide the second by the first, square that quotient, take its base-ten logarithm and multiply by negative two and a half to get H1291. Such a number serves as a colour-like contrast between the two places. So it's 0.9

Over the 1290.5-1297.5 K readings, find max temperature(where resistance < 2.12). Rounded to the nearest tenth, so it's 1297.0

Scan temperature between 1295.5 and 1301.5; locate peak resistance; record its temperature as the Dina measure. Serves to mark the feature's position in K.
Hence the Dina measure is 1301.0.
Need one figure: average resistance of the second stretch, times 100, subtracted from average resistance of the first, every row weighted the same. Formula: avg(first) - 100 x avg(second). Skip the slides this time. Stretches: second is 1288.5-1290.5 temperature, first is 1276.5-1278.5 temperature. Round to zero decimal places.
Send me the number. -281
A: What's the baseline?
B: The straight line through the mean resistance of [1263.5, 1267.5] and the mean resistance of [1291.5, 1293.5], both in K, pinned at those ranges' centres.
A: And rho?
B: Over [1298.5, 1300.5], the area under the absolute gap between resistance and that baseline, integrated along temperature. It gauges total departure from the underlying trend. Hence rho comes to 1.5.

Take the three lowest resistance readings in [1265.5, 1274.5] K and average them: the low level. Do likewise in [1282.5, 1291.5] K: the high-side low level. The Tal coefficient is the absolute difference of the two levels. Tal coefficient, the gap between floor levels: 1.2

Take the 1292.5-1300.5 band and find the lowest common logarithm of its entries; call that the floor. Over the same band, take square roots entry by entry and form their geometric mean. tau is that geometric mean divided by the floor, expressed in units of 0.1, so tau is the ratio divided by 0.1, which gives 62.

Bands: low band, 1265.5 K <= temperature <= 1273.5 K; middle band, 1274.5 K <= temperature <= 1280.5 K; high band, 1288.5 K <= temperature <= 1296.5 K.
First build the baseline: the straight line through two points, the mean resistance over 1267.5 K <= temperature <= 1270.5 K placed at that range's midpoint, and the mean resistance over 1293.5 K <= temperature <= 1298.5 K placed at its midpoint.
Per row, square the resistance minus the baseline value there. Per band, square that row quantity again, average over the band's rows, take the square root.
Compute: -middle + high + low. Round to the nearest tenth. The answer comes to 0.3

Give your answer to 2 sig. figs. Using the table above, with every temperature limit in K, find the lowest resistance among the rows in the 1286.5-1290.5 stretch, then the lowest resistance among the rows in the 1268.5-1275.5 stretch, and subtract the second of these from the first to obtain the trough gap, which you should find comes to 1.1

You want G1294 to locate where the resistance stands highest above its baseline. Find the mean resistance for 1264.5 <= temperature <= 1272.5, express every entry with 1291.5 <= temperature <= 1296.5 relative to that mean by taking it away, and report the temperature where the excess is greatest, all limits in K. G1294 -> 1292.0 K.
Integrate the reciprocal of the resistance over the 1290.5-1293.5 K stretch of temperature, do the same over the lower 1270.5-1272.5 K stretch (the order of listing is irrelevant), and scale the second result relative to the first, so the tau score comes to 1.0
